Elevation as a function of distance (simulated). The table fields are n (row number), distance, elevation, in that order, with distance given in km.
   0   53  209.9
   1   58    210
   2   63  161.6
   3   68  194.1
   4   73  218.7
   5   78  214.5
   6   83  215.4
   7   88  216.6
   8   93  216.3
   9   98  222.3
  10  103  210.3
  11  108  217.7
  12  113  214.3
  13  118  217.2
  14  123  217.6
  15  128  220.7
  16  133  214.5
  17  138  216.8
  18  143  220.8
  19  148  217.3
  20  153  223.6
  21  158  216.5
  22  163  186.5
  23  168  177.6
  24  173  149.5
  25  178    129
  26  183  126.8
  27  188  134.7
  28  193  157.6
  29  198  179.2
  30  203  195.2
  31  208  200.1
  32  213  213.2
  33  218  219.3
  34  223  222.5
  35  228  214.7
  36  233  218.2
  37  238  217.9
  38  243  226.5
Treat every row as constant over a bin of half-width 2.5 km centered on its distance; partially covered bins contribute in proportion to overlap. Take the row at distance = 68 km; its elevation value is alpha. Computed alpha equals 194.1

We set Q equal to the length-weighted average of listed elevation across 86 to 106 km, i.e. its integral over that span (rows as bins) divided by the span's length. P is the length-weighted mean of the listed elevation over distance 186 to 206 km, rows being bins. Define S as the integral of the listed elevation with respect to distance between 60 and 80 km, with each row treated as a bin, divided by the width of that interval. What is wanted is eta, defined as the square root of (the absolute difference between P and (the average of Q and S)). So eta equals 6.2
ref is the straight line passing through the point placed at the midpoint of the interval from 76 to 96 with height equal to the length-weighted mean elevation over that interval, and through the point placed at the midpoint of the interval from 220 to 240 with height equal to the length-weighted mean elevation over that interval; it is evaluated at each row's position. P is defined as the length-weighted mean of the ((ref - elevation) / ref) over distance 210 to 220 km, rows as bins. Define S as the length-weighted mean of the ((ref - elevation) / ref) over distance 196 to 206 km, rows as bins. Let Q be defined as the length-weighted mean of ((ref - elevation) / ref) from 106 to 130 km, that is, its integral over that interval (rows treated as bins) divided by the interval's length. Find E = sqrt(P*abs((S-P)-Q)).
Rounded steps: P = 0.013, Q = -0.005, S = 0.136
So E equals 0.041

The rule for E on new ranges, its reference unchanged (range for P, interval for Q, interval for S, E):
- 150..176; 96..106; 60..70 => 0.076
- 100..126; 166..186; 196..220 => 0.029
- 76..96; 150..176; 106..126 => 0.000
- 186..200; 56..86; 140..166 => 0.297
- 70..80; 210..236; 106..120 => 0.002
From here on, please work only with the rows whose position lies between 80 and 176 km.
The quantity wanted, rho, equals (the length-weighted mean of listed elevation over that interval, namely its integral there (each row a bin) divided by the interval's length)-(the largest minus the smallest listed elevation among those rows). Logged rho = 136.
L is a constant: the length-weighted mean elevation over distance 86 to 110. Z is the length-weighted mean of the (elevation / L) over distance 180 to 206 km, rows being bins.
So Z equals 0.73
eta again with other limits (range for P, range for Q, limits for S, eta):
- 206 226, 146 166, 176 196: 6.3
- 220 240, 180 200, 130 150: 6.0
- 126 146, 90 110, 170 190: 6.5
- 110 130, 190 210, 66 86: 4.6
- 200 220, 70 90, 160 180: 4.1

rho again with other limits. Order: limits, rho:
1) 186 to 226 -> 103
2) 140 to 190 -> 82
